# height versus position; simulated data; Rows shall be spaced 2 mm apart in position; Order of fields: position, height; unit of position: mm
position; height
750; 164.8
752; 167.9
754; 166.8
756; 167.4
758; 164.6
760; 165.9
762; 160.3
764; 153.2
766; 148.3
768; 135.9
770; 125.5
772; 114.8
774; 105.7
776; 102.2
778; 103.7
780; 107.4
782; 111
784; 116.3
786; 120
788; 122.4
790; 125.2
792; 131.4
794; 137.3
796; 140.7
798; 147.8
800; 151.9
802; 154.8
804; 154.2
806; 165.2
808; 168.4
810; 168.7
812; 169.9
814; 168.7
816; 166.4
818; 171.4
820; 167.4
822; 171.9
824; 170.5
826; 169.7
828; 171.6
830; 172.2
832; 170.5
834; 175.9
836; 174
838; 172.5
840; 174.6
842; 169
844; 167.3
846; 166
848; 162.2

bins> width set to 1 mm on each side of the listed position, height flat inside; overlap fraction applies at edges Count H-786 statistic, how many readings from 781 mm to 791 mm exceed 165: 0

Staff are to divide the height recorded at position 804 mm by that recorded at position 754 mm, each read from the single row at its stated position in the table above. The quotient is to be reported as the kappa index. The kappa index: 0.92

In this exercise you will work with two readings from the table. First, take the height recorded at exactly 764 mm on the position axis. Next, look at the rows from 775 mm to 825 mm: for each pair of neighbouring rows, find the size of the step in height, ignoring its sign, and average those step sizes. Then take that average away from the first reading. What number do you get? 150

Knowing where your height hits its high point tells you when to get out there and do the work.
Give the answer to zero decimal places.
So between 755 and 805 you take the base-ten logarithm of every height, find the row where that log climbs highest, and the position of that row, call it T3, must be 756 mm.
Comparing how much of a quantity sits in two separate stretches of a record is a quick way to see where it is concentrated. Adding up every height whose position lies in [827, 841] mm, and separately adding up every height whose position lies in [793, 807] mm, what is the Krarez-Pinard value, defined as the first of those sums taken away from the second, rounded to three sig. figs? -159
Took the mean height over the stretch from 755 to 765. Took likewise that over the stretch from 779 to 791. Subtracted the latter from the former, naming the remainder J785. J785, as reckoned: 45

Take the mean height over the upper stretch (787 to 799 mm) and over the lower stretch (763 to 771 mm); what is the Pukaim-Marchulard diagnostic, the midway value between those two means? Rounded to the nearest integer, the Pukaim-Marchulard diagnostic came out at 137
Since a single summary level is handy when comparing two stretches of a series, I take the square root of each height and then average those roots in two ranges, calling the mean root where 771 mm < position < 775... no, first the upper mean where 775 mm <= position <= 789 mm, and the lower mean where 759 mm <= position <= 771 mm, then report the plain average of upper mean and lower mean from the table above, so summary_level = 11.4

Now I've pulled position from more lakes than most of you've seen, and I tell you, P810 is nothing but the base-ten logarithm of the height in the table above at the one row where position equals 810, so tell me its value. 2.23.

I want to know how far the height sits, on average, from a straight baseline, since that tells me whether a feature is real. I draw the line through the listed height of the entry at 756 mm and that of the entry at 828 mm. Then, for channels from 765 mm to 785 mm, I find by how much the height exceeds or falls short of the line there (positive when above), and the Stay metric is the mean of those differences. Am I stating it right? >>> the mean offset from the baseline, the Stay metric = -51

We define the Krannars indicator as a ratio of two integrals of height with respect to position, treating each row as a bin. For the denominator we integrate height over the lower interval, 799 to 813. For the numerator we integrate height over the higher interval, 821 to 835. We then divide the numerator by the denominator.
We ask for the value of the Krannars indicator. 1.1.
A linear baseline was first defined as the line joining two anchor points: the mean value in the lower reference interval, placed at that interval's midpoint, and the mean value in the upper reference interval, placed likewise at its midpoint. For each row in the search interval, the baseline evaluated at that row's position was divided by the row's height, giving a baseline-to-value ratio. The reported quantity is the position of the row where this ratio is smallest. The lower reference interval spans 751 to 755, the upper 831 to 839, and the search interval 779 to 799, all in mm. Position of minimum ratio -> 798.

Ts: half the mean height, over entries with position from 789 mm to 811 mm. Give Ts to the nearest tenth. 74.8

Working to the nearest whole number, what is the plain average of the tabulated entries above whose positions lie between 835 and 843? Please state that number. 173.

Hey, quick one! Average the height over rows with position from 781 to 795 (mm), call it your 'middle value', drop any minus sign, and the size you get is 123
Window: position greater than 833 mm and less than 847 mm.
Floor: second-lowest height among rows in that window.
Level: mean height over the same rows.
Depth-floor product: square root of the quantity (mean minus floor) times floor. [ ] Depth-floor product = 26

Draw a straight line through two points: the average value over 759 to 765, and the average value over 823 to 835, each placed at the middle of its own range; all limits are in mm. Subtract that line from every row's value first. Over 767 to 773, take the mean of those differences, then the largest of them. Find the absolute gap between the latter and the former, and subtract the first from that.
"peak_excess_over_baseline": 47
